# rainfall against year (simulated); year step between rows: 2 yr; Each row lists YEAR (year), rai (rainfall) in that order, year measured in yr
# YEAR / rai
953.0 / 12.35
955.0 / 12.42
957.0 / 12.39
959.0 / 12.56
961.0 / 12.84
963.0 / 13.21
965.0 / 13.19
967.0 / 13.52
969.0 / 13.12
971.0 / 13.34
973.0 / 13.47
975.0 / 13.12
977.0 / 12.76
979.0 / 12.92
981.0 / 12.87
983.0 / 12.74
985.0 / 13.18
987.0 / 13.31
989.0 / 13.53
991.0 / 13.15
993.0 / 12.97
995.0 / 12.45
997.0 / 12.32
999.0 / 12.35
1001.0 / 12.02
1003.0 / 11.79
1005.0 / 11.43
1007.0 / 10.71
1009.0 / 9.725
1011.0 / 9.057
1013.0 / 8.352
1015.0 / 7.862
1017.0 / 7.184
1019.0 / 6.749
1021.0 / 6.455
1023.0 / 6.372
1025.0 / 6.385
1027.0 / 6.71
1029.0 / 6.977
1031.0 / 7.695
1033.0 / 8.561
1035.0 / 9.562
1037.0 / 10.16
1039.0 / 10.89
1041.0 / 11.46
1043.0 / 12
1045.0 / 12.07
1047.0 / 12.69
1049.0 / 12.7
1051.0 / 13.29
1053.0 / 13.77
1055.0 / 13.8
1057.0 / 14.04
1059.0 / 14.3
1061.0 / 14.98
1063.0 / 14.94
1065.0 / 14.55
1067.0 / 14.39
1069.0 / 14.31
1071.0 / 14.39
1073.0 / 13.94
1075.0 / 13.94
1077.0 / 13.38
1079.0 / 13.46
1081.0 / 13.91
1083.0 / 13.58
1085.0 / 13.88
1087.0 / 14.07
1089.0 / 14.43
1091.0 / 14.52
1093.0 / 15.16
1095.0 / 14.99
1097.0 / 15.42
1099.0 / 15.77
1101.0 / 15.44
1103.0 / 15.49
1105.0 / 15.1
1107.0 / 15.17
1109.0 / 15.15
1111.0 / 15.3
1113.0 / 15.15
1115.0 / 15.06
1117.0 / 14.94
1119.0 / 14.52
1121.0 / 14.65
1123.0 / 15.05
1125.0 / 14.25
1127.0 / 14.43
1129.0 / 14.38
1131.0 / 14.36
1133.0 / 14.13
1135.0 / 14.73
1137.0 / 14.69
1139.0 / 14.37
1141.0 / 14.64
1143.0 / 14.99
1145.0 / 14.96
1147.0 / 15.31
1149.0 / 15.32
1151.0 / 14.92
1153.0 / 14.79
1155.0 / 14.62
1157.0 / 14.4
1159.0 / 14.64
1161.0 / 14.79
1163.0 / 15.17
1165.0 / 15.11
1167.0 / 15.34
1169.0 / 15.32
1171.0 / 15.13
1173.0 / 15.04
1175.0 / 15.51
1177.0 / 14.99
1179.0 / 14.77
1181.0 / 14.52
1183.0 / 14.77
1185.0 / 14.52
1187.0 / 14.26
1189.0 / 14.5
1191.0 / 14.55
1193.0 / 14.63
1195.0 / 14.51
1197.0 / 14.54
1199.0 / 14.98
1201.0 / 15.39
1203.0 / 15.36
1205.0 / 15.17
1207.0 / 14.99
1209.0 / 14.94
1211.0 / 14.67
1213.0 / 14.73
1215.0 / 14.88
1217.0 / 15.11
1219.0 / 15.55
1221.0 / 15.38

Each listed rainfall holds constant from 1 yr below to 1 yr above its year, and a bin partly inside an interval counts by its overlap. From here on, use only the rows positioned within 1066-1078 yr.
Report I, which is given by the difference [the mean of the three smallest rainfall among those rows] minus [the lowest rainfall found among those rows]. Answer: 0.37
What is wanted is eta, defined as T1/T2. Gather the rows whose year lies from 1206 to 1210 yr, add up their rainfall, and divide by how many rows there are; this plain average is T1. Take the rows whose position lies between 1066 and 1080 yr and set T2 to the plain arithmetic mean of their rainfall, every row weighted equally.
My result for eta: 1.07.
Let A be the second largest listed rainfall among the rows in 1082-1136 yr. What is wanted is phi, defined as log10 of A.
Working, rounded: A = 15.49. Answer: 1.190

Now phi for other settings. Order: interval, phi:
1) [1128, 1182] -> 1.186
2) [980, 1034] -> 1.124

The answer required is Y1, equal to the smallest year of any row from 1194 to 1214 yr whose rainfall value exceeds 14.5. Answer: 1195.0 yr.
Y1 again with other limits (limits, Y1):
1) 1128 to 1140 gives 1135.0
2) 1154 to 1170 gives 1155.0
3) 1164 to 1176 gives 1165.0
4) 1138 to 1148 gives 1141.0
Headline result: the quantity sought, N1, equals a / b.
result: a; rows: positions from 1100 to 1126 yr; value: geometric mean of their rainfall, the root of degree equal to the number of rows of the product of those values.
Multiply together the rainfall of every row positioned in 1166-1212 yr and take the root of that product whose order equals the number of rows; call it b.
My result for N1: 1.01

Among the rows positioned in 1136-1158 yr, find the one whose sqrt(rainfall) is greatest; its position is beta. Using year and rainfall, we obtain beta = 1149.0 yr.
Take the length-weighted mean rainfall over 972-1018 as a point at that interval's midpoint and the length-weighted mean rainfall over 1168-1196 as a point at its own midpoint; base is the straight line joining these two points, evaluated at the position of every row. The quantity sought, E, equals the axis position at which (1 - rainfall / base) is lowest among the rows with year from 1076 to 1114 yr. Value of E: 1099.0 yr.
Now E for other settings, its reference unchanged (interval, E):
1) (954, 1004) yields 967.0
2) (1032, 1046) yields 1045.0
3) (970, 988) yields 973.0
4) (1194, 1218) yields 1201.0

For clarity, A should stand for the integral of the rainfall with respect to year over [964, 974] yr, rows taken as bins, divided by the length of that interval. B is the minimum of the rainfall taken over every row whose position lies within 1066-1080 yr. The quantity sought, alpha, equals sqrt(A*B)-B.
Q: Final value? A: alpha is 0.0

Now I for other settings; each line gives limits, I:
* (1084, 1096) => 0.25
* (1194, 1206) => 0.17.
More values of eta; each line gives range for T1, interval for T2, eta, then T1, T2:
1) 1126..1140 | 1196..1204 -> 0.96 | 14.4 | 15.1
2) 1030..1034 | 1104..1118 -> 0.54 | 8.1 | 15.1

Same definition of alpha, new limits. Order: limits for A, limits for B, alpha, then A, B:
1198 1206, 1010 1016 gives 3.1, 15.2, 7.862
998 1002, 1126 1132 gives -1.1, 12.2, 14.36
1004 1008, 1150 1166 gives -1.8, 11.1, 14.4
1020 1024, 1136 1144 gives -4.8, 6.4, 14.37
